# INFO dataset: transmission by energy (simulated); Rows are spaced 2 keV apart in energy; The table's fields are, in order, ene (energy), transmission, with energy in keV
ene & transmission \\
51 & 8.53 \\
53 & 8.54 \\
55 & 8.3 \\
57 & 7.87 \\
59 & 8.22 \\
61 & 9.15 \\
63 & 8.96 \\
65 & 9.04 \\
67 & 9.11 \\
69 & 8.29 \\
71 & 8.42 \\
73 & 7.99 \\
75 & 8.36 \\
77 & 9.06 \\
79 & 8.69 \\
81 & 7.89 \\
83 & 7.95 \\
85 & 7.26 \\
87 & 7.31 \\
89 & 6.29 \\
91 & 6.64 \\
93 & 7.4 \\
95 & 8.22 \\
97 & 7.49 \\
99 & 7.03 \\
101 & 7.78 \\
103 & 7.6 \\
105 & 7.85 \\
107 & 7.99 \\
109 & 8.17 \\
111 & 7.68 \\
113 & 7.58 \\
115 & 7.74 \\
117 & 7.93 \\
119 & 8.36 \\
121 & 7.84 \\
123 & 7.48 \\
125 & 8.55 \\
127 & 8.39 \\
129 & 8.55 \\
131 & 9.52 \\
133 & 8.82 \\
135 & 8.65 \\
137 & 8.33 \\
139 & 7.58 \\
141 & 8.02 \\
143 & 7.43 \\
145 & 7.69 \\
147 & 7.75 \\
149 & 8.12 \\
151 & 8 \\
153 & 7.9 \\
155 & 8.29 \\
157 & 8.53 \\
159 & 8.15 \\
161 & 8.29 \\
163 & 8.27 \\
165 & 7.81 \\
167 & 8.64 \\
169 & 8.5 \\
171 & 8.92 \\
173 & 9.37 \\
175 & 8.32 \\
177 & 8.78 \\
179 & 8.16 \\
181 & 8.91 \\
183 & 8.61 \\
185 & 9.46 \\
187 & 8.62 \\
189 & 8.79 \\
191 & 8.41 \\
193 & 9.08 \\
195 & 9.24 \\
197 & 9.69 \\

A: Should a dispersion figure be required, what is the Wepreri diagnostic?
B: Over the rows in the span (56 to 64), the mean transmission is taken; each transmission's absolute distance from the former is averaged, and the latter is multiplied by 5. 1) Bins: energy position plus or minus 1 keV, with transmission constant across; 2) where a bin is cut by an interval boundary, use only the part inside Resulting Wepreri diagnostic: 2.5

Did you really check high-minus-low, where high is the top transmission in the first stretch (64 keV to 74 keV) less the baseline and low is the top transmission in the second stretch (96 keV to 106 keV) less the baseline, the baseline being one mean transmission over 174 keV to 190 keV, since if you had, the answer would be 1.3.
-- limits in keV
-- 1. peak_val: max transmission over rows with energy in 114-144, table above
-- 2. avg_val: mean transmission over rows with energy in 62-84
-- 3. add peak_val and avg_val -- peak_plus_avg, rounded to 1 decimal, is 18.0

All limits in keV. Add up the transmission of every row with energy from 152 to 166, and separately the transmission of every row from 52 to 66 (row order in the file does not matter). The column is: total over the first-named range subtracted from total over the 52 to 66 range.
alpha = 3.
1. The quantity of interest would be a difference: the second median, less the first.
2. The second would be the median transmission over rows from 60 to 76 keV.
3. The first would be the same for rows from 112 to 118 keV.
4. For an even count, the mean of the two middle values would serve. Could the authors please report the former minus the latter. 0.95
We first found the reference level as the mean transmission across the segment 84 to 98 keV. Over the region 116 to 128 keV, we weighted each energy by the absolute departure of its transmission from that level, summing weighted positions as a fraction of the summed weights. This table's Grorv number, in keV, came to 122.5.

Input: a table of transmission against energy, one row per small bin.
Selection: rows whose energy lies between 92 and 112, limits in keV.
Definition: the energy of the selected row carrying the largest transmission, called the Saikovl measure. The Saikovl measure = 95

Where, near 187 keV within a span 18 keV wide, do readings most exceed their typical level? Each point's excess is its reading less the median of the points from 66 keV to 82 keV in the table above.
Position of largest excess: 185 keV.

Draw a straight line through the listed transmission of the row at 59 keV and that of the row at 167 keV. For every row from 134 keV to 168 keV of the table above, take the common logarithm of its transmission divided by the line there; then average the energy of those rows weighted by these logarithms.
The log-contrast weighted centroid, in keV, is 149.7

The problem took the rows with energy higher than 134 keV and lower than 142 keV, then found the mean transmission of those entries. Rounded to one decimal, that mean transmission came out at 8.1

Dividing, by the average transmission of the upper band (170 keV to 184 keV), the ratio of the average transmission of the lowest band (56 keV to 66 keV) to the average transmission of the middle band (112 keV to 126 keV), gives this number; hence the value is 0.125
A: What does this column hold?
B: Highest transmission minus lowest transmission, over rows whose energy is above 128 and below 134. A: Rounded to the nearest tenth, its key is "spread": 1.0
